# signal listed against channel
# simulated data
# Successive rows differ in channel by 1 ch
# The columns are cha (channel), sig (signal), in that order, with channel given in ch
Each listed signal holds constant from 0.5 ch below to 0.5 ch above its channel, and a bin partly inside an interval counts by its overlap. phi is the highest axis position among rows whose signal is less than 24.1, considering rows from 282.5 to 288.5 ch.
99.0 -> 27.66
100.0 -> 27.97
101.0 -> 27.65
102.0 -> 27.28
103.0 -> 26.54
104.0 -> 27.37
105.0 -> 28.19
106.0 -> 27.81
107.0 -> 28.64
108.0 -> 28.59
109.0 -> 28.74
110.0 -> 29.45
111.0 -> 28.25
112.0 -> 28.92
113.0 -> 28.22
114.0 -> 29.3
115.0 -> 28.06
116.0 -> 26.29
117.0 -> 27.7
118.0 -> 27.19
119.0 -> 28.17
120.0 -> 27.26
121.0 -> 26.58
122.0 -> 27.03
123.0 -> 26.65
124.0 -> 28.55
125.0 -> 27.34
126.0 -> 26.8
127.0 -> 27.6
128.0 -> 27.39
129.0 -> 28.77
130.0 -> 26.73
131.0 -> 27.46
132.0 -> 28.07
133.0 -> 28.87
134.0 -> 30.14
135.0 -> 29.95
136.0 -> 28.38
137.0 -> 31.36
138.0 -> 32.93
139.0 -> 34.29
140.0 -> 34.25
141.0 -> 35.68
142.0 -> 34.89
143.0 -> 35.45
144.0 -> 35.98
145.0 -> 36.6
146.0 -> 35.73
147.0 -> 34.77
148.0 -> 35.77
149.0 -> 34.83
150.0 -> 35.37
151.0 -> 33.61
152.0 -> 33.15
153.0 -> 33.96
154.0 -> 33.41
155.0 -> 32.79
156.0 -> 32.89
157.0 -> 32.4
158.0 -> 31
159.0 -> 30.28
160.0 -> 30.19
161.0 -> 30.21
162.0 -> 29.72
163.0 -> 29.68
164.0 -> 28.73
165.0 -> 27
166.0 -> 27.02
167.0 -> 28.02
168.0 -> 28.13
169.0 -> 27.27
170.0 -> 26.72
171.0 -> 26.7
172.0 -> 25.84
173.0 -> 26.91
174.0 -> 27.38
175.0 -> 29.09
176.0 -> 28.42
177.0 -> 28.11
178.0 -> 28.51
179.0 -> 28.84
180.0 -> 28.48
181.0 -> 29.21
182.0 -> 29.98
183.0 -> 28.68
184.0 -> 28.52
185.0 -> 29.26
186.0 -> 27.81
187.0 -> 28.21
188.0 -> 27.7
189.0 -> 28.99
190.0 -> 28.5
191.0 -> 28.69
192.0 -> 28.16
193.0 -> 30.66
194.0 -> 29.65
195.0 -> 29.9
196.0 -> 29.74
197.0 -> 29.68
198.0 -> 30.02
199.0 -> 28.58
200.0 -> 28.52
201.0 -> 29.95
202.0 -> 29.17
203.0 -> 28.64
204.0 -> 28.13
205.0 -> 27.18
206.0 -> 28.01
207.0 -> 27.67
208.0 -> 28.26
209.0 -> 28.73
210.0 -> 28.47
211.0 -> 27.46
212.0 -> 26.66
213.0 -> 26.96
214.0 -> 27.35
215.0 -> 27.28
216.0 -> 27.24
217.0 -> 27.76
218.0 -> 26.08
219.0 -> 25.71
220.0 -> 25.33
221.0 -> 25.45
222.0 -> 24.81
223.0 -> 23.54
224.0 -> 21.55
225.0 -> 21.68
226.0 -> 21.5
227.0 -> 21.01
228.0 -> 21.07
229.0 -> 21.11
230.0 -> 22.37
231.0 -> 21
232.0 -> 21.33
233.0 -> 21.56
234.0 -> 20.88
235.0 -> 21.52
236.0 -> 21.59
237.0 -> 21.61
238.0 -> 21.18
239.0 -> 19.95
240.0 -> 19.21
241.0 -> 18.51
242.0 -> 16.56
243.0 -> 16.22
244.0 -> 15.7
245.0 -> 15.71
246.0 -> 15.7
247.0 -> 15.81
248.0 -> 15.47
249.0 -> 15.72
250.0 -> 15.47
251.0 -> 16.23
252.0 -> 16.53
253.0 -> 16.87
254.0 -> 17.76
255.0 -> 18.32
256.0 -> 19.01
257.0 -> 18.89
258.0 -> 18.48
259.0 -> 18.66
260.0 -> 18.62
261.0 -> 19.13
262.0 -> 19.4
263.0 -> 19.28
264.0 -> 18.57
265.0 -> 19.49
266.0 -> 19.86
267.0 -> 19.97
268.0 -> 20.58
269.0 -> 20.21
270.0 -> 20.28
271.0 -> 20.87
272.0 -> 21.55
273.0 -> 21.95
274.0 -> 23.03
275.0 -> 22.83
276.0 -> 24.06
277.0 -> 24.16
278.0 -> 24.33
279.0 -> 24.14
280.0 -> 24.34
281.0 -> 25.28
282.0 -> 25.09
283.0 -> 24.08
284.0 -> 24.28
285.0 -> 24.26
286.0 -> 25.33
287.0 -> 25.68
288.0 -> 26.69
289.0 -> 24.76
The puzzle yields 283.0 ch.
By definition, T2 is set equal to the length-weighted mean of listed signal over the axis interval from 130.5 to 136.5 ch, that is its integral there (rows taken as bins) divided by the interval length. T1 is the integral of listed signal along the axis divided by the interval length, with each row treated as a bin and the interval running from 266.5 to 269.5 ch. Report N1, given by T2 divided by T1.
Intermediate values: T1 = 20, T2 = 28.8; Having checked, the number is 1.42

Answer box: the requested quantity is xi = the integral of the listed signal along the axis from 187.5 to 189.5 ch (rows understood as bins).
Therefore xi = 57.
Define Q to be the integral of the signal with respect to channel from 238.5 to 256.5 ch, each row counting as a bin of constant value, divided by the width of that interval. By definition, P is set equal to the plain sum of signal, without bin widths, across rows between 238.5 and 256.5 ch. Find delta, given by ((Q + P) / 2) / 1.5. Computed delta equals 107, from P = 305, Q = 16.9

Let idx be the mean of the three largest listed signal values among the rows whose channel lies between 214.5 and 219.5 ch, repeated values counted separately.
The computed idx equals 27.4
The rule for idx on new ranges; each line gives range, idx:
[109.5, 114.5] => 29.2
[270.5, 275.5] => 22.6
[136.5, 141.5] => 34.7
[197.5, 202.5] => 29.7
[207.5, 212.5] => 28.5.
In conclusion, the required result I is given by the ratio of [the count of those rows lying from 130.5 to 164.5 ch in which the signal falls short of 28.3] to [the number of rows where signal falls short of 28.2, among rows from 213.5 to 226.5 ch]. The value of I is 0.2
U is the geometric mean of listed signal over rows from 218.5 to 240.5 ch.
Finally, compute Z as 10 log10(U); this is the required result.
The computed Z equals 13.4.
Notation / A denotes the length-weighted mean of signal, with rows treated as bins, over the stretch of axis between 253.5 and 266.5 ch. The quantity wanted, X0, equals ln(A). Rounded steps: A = 18.9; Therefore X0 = 2.94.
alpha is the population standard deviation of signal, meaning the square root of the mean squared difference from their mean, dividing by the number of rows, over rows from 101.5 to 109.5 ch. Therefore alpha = 0.74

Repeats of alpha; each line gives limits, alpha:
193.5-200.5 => 0.58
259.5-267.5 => 0.48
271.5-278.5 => 1.03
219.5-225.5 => 1.62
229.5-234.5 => 0.53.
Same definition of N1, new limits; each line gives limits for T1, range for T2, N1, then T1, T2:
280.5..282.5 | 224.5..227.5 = 0.85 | 25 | 21.4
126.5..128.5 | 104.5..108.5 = 1.03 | 27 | 28.3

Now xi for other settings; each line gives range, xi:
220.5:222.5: 50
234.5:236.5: 43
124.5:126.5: 54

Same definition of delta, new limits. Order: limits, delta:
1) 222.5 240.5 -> 135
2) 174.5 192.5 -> 181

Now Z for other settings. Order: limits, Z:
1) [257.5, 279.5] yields 13.2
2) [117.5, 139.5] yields 14.5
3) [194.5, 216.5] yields 14.5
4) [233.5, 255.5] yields 12.5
